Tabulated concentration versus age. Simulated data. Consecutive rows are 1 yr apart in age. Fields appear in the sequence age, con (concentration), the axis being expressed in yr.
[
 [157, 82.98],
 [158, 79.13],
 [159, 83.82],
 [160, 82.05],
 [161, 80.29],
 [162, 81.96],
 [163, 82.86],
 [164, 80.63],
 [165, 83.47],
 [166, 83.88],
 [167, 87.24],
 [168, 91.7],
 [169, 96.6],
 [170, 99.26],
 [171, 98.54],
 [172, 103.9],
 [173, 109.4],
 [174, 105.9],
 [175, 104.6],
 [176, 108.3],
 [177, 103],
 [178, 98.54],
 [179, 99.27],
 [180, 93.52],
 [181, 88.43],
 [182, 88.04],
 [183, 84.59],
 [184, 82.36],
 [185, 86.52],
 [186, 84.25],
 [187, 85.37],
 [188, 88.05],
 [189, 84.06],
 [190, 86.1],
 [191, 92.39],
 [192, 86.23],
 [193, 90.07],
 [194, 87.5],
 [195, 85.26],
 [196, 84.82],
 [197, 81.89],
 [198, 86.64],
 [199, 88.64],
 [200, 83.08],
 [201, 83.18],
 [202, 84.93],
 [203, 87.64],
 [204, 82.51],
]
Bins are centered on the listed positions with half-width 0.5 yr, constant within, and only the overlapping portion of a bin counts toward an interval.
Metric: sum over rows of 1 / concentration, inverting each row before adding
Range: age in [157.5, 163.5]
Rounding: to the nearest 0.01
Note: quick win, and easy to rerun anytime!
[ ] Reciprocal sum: 0.07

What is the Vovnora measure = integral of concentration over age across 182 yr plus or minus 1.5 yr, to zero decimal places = 261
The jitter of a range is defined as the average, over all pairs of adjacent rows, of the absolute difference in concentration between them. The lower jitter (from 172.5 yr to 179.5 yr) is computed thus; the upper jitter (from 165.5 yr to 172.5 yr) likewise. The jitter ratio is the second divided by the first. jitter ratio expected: 1.1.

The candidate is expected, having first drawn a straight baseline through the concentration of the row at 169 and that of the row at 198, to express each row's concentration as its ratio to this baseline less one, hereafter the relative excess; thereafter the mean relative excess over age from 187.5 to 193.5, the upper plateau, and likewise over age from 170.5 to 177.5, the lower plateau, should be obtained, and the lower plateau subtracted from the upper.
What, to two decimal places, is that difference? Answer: -0.12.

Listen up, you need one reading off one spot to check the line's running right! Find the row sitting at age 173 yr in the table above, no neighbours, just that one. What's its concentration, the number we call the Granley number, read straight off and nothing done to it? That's 109.4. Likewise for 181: 88.43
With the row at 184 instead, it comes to 82.36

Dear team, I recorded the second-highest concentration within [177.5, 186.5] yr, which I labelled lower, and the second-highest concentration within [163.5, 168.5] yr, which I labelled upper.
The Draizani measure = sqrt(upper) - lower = -89.2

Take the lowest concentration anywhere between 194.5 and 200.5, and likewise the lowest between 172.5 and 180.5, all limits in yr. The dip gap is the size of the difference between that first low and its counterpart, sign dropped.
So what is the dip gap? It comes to 12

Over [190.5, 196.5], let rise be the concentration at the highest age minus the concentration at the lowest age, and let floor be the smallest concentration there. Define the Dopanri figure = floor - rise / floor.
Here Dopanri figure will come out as 84.9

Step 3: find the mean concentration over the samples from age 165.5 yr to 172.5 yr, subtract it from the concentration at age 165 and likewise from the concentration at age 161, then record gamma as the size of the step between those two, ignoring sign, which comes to 3.2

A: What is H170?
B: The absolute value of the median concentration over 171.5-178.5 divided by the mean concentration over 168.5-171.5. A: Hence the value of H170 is 1.07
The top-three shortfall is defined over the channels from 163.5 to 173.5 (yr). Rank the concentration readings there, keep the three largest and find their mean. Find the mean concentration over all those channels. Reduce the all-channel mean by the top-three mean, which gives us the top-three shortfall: -10.7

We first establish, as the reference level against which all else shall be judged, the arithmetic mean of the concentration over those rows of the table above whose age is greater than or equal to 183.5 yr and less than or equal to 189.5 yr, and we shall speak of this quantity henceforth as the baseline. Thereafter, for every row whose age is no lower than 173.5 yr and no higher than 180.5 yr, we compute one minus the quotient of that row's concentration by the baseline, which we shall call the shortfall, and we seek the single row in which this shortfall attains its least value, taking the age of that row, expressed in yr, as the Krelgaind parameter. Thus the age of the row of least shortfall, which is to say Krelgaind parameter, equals 176 yr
